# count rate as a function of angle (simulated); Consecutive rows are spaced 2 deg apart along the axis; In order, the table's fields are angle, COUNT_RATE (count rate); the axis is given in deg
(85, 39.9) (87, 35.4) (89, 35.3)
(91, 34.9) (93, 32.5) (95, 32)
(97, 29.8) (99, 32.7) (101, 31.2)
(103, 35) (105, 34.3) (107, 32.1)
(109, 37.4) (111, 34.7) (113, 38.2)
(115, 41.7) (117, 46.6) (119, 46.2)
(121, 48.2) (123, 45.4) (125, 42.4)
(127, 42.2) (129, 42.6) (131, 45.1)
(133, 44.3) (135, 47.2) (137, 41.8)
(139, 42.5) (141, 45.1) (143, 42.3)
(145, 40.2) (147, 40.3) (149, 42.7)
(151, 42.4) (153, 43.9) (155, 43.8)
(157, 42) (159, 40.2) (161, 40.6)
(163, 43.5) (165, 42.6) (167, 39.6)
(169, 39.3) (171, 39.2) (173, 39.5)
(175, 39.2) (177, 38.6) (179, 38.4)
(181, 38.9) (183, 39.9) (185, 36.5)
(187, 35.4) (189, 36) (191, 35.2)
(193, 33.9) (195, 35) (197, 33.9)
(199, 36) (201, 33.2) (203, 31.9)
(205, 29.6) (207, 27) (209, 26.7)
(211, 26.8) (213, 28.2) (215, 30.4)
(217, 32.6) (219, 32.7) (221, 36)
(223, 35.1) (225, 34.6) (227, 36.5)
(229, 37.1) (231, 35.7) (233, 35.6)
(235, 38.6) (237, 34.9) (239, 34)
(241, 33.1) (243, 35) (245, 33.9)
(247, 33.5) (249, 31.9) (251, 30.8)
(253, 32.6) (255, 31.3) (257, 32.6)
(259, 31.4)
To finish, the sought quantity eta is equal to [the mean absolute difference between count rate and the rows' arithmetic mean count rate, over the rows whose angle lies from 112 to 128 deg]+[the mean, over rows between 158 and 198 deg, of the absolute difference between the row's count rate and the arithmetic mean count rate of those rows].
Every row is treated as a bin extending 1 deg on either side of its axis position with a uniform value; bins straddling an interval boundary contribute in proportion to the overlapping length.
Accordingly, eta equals 4.9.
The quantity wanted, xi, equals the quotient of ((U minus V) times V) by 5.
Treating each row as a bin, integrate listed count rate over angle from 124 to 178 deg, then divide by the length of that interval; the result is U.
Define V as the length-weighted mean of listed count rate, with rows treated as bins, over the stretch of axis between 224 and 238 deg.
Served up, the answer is 42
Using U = 42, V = 36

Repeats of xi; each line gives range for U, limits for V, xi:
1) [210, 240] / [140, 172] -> -65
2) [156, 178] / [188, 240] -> 47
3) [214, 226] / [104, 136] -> -69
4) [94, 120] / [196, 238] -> 22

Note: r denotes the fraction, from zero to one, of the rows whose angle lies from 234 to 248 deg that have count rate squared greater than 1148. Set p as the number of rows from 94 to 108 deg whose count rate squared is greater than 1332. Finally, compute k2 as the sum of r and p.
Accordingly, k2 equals 0.7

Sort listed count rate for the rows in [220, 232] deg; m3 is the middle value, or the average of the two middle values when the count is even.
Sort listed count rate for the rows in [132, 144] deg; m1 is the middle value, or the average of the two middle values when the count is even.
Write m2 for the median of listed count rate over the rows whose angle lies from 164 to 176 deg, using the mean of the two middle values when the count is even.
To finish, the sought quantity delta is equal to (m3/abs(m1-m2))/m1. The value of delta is 0.21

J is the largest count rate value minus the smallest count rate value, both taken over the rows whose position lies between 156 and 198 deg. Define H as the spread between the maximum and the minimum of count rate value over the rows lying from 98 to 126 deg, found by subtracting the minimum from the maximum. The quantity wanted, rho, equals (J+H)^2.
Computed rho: 708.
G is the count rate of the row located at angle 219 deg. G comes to 32.7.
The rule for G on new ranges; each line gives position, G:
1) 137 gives 41.8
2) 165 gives 42.6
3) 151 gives 42.4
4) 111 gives 34.7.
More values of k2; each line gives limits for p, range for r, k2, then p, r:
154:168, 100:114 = 7.7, 7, 0.71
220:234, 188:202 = 2.9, 2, 0.86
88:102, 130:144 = 1.0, 0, 1.00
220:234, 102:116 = 2.9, 2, 0.86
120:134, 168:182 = 8.0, 7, 1.00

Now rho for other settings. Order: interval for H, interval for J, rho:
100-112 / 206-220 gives 149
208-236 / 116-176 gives 437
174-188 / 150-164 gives 67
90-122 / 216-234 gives 524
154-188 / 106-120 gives 524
